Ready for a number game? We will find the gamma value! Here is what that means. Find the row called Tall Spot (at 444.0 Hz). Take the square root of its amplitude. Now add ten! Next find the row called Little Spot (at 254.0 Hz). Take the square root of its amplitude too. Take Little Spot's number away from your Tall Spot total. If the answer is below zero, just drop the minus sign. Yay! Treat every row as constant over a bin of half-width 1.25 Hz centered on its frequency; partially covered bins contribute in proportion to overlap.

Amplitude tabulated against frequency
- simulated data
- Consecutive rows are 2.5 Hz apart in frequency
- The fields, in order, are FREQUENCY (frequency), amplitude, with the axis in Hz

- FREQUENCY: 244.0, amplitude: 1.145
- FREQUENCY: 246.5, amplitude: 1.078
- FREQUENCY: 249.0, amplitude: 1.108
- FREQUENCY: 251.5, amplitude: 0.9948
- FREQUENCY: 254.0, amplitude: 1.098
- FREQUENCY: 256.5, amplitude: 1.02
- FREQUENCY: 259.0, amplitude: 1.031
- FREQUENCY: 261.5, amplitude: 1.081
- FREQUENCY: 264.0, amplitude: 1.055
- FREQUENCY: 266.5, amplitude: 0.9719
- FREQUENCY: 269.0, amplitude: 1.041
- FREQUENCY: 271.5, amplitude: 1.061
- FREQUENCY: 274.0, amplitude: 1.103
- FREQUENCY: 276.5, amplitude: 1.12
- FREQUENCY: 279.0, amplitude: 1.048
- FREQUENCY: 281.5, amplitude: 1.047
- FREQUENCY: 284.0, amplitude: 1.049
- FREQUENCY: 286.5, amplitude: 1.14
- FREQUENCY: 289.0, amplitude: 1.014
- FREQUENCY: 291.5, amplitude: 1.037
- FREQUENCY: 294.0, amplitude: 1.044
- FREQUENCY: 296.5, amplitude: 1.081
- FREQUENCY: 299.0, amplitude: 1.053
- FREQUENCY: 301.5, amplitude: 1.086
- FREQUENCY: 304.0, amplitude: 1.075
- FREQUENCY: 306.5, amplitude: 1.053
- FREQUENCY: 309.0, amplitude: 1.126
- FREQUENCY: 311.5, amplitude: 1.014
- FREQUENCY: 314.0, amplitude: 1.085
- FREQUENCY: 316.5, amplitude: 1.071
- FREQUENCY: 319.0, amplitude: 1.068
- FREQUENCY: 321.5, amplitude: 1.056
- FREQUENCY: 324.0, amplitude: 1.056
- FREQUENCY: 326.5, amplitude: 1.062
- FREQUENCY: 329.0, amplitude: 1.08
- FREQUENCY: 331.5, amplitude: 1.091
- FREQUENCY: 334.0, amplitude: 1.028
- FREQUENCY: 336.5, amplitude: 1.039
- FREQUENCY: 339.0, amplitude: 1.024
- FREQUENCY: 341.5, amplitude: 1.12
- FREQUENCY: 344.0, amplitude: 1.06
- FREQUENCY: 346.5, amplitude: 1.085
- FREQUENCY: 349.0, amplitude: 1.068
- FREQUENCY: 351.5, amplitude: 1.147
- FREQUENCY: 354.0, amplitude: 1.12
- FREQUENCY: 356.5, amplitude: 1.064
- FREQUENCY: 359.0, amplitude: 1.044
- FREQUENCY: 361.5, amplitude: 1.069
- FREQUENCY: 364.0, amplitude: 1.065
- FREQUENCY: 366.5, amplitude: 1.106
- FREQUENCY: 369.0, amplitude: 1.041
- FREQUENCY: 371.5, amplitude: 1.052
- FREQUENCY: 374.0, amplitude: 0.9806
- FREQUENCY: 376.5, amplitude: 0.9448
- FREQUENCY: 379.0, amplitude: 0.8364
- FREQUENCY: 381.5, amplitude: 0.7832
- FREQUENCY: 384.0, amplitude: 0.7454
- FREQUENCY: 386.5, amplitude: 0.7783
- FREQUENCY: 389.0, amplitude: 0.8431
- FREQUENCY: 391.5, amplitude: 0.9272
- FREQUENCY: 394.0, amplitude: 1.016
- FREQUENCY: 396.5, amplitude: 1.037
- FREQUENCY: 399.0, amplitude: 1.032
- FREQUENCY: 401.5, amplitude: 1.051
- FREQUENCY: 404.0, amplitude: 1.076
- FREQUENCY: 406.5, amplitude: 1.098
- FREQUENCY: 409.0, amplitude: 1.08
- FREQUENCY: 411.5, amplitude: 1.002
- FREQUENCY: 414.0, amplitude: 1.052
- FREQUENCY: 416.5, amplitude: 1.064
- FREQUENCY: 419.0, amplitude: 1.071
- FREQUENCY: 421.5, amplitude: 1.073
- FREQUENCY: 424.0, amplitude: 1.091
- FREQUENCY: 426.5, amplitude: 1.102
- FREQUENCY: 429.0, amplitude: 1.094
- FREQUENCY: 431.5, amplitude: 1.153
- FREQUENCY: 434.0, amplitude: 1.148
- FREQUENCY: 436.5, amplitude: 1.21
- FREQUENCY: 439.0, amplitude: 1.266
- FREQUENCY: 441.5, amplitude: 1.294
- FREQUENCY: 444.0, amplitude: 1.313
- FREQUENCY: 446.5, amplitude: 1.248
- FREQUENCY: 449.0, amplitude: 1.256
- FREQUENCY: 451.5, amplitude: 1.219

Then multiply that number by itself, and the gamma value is 102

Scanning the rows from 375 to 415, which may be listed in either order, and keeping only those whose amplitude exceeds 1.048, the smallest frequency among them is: 401.5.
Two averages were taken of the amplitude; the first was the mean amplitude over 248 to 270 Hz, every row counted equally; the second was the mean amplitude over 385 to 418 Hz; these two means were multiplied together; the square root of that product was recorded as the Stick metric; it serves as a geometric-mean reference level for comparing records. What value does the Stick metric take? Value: 1.02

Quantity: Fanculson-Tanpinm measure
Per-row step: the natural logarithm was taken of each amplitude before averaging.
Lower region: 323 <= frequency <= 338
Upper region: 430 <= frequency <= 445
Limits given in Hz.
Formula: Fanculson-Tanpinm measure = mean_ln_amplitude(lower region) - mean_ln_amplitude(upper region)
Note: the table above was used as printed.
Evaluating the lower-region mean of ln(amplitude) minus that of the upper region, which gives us -0.15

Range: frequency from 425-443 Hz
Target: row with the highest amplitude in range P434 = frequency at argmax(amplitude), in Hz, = 441.5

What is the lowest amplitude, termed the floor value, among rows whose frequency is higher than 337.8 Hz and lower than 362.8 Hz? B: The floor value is 1.024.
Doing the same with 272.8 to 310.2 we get 1.014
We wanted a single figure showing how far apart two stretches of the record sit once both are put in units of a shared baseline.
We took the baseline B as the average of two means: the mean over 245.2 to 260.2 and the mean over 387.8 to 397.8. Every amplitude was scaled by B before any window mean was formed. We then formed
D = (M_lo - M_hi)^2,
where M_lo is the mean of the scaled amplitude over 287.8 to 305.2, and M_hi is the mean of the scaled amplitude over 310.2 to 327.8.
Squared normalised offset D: 0.000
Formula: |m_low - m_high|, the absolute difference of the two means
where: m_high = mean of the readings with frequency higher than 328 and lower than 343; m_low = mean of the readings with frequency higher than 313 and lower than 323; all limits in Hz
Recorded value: 0.006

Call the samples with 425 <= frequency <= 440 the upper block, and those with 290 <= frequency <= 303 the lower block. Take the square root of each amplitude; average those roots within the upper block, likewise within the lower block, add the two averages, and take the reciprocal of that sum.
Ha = 0.475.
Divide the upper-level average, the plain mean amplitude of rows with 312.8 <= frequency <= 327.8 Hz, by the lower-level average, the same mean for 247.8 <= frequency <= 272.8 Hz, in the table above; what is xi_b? 1.02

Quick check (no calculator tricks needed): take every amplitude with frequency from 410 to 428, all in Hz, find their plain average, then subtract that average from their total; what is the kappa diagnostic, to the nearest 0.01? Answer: 6.39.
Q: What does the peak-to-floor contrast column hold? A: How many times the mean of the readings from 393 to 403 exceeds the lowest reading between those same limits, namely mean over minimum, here 1.02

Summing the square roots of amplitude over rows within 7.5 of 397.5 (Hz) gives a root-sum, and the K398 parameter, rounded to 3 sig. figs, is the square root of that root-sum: 2.46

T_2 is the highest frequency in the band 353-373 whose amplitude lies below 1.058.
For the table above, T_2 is 371.5 Hz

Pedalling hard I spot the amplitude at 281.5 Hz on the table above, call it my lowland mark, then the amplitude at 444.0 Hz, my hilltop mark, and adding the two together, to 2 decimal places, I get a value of 2.36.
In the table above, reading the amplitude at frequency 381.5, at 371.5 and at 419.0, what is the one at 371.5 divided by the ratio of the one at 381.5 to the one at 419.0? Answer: 1.44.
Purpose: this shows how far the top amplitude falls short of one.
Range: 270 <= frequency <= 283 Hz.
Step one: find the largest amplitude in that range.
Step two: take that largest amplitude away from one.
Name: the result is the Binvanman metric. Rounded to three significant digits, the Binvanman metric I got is -0.120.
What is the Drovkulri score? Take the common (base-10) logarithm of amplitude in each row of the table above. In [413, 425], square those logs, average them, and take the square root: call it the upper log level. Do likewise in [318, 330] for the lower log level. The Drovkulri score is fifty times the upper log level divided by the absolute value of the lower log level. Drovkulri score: 55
